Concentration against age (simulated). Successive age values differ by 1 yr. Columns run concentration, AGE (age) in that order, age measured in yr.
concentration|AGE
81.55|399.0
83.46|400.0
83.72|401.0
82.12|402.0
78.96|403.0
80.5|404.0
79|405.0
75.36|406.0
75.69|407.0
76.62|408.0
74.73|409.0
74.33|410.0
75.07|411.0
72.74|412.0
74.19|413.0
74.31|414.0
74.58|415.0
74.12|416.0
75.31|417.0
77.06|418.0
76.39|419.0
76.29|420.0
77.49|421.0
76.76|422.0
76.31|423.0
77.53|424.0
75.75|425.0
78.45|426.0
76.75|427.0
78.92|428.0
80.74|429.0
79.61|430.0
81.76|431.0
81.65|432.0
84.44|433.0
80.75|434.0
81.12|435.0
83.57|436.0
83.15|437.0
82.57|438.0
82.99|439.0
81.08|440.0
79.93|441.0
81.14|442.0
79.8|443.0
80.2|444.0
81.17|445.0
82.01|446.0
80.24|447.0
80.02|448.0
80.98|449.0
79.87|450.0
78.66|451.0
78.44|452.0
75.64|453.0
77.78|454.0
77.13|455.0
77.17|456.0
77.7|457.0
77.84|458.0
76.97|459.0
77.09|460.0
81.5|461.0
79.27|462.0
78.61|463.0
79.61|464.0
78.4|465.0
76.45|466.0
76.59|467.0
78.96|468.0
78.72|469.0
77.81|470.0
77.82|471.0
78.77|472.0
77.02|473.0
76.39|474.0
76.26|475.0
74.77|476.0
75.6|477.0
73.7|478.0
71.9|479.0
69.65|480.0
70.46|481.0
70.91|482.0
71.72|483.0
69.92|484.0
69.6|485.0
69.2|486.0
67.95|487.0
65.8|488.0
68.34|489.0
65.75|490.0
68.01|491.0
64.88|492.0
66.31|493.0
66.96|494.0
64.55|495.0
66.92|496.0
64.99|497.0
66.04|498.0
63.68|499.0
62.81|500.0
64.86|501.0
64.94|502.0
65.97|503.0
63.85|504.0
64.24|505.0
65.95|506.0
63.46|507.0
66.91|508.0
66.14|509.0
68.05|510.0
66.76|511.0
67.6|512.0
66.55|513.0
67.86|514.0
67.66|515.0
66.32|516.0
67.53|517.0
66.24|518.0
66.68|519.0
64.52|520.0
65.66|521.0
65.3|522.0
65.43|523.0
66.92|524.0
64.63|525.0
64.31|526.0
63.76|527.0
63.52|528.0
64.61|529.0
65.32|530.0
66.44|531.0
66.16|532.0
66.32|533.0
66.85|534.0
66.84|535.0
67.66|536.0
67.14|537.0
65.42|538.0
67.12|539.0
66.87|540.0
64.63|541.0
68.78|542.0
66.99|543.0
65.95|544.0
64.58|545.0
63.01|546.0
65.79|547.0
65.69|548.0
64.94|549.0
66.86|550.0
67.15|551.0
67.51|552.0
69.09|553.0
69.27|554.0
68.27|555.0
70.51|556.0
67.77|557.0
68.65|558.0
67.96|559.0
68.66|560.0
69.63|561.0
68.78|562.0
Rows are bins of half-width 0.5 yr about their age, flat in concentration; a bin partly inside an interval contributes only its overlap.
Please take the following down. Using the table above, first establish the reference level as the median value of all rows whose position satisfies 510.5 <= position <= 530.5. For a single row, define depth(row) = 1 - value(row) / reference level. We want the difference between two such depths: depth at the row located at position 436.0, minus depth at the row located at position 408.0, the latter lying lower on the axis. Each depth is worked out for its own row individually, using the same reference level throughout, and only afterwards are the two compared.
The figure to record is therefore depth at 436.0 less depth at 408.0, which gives -0.11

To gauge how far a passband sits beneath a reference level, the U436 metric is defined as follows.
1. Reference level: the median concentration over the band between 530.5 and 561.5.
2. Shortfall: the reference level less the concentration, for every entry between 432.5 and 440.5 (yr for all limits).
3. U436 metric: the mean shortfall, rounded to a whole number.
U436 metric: -15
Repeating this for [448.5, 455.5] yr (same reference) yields -11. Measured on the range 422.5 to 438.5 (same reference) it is -13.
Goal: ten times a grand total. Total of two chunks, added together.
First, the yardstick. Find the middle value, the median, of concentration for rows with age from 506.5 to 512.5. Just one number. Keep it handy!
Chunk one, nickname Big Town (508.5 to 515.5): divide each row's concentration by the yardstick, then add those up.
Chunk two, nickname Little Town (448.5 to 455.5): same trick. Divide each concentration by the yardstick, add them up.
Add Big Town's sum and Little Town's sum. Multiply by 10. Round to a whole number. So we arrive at 152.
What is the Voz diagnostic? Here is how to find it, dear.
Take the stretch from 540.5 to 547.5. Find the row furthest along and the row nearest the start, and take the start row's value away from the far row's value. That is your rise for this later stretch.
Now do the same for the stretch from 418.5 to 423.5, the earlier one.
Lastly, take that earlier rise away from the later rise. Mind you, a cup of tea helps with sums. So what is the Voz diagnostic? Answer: 1.2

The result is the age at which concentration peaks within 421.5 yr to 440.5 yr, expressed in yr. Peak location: 433.0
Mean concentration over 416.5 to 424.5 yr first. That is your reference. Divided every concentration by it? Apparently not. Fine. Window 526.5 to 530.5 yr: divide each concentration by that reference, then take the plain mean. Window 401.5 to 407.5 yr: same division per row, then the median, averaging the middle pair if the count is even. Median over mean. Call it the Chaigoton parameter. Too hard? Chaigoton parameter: 1.23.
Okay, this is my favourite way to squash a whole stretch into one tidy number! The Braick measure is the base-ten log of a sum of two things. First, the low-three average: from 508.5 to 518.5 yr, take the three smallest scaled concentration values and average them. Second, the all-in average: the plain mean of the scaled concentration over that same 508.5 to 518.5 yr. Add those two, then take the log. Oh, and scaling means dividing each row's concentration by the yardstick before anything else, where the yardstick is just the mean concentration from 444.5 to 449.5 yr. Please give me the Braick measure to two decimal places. 0.22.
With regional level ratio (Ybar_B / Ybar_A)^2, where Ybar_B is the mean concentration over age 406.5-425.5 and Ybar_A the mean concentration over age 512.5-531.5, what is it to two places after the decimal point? 1.32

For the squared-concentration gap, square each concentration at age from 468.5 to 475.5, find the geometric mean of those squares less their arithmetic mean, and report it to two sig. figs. -1.8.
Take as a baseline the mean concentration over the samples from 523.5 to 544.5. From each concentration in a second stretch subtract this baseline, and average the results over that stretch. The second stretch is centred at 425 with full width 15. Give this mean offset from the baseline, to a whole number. 12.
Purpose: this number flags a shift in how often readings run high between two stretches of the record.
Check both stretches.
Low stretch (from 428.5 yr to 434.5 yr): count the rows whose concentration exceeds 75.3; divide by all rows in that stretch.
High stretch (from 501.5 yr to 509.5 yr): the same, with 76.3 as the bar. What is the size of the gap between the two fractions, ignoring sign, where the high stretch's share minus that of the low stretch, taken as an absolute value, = 1.0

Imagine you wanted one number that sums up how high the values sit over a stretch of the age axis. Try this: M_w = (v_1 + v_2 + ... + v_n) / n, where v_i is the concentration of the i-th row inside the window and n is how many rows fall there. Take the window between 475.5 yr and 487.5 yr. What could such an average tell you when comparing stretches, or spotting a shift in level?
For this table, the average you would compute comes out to 71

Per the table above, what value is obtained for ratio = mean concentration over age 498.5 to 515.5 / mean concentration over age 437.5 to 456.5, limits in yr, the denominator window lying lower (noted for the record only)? 0.823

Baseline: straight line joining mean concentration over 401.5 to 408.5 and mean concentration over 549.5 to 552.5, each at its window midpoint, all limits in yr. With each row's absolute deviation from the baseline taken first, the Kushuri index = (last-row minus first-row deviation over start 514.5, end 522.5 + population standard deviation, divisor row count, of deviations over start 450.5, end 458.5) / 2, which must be 1.3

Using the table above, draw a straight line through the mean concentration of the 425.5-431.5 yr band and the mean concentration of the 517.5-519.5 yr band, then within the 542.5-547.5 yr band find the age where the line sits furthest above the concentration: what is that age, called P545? 546.0 yr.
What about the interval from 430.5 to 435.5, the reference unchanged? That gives 434.0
